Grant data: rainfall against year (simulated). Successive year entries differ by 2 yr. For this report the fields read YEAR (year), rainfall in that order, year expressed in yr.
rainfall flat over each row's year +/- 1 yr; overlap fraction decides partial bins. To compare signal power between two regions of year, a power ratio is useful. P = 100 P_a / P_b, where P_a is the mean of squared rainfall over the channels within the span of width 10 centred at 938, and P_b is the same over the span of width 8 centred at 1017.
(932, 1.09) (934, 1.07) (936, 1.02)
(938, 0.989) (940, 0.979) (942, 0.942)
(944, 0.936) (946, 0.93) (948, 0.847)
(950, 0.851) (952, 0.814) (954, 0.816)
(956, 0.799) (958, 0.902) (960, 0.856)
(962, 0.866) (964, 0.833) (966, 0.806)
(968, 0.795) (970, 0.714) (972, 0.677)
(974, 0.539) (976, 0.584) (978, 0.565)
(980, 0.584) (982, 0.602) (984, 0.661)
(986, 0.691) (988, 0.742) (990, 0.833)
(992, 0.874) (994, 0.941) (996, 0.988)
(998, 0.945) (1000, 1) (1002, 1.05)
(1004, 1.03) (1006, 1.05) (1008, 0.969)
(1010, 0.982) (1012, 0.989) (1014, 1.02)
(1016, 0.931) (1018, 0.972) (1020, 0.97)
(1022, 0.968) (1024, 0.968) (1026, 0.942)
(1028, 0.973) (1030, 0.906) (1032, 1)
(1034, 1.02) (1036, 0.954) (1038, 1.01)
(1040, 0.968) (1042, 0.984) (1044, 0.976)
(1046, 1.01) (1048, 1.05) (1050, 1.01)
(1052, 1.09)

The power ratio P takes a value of 106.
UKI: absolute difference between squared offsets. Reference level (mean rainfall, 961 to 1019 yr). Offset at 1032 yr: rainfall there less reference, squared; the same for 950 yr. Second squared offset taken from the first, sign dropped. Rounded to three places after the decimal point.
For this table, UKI 0.027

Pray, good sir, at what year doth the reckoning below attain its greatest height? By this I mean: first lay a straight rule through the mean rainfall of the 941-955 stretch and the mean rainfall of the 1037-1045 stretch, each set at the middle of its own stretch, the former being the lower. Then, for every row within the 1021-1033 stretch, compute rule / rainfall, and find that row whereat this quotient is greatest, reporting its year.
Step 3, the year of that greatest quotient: 1030 yr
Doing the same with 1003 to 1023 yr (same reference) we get 1016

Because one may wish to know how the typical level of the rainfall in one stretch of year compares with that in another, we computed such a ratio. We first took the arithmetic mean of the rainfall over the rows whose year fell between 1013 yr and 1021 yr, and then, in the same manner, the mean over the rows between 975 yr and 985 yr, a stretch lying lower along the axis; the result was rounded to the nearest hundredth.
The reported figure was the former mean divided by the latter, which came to 1.62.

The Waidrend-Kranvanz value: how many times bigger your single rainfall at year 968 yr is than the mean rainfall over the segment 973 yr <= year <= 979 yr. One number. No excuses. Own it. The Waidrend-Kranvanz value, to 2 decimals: 1.41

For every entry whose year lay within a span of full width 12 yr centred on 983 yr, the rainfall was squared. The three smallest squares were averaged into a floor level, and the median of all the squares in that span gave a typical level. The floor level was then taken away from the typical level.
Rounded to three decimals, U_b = 0.059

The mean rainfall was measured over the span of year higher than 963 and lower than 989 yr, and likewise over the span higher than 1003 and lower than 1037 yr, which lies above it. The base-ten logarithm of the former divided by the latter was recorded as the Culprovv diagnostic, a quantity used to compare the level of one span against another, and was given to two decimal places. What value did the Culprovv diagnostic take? -0.16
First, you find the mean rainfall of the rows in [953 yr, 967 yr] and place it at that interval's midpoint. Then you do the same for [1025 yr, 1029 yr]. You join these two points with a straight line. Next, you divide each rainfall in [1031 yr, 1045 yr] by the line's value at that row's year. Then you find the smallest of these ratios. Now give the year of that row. 1036 yr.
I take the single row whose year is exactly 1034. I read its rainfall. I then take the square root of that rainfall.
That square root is 1.01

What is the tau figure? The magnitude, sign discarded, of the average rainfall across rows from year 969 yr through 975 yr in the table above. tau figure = 0.64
